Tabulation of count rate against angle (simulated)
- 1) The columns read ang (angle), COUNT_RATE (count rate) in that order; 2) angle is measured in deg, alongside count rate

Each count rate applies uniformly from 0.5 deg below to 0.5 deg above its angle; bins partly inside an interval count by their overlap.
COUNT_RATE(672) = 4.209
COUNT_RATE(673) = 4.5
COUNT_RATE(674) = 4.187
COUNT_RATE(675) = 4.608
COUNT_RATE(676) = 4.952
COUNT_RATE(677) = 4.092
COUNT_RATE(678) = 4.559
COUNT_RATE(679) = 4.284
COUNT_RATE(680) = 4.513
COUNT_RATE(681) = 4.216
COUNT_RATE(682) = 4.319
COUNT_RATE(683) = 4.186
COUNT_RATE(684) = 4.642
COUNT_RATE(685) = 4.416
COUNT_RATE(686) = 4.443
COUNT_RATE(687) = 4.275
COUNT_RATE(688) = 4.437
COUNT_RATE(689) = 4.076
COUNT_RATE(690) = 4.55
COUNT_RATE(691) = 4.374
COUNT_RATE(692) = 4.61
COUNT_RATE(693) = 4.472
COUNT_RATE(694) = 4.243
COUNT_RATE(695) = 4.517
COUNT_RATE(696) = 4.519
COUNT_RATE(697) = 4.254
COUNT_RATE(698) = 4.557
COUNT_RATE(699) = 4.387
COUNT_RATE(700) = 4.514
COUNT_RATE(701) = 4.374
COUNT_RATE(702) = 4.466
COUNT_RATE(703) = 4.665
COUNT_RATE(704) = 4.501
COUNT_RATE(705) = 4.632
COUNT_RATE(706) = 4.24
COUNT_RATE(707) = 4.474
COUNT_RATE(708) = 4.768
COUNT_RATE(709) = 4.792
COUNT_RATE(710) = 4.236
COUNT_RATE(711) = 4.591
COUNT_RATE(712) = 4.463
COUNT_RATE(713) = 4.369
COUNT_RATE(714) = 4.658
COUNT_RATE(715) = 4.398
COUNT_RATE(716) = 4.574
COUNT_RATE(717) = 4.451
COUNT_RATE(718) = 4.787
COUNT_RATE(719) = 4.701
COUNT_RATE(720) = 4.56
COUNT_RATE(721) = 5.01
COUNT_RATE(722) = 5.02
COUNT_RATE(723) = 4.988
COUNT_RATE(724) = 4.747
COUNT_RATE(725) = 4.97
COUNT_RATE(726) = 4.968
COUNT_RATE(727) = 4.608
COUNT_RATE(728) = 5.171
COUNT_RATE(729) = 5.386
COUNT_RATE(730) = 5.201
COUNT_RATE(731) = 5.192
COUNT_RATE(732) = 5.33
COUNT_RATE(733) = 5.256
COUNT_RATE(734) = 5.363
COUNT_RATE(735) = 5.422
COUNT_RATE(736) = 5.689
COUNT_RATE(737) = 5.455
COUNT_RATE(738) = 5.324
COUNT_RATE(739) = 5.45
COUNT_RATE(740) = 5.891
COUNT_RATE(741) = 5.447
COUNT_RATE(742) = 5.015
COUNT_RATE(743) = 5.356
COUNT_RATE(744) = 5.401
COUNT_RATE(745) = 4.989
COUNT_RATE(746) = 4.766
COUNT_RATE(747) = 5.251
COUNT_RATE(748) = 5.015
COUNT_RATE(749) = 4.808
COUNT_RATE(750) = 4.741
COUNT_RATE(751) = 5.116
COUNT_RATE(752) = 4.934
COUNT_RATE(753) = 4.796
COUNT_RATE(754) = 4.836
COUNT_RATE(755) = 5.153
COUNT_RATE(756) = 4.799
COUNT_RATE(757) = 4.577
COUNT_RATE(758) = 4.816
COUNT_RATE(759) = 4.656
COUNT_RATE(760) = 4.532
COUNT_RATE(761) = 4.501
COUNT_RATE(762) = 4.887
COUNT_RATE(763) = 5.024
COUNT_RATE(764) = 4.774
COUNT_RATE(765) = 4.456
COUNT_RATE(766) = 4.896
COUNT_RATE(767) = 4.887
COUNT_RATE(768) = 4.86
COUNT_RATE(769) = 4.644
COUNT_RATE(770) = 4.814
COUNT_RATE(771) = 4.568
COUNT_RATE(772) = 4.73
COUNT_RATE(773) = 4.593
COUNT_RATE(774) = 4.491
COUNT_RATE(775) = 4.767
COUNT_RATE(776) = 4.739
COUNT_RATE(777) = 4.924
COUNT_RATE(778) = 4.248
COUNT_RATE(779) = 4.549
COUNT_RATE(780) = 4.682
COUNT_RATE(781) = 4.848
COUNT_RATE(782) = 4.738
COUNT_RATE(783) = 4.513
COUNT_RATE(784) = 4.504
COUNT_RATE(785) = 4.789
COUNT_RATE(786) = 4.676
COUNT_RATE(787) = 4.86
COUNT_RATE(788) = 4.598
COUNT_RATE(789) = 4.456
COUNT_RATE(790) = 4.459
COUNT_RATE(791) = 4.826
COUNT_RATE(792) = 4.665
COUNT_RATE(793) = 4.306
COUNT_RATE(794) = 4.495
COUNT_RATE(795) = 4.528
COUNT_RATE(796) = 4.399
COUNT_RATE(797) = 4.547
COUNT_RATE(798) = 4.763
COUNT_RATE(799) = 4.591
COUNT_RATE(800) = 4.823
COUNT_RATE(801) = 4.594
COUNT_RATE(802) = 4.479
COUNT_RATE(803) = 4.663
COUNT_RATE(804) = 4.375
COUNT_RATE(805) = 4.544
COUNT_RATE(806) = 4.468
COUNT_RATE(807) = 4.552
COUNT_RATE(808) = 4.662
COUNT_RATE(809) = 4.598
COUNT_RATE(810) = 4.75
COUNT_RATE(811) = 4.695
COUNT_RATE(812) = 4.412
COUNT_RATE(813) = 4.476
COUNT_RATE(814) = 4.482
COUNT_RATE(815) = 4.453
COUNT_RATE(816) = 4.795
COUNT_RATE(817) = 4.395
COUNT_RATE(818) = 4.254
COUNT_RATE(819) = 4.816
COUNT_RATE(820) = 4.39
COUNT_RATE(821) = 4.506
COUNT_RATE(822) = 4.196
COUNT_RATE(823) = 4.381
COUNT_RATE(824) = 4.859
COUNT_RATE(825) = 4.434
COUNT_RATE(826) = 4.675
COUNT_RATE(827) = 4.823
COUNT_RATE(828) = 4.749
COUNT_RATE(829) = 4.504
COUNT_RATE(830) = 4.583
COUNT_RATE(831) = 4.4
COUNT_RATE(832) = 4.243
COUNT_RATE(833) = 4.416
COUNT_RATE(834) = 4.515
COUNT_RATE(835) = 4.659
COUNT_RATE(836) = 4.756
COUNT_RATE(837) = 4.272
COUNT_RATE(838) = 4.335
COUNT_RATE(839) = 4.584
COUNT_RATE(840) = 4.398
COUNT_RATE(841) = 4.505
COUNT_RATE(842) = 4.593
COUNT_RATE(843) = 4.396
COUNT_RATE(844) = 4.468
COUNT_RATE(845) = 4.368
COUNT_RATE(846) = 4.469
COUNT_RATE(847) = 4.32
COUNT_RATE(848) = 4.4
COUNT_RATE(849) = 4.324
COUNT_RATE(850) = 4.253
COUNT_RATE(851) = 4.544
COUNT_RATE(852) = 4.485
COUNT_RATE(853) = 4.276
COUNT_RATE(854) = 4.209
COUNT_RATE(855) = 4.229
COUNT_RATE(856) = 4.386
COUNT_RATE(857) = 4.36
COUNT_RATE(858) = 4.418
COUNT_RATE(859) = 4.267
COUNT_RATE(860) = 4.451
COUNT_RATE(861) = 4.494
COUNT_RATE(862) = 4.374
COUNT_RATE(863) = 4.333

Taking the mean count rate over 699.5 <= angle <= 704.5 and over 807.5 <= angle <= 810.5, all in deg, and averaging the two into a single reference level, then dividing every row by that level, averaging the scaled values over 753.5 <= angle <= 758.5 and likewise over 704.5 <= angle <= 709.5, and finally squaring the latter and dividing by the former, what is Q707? 0.95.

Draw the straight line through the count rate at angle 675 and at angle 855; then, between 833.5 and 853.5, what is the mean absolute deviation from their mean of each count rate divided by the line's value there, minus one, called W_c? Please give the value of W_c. 0.025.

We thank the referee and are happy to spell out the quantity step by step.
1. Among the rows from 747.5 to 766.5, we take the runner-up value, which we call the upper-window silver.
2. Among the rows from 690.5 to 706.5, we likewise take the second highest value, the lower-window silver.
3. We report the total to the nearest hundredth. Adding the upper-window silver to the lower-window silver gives 9.75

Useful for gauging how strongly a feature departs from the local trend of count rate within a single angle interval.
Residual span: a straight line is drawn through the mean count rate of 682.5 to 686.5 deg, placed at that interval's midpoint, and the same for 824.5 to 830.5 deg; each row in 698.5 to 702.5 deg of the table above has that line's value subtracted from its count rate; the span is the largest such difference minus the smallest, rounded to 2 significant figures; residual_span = 0.14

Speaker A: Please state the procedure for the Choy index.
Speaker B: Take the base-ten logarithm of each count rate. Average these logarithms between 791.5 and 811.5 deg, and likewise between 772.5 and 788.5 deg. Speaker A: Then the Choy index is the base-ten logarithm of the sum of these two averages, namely 0.123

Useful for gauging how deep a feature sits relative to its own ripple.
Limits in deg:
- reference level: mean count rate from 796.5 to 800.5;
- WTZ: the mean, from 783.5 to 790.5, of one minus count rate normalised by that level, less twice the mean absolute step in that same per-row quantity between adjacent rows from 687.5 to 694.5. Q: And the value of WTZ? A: -0.10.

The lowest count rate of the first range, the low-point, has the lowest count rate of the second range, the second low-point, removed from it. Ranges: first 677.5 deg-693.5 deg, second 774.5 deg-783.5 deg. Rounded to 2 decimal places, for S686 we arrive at -0.17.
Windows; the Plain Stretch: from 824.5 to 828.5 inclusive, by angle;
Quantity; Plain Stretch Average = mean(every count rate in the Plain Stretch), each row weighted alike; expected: 4.67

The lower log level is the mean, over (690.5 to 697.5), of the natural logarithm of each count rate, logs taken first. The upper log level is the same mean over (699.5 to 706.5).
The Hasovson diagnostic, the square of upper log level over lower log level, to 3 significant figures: 1.02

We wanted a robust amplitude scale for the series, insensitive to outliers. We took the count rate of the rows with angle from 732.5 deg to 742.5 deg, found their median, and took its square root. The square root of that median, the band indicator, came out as 2.33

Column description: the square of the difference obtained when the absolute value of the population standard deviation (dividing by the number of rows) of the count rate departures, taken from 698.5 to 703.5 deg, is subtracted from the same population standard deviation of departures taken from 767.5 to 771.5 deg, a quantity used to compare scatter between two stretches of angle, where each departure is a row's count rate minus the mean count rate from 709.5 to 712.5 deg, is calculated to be 0.000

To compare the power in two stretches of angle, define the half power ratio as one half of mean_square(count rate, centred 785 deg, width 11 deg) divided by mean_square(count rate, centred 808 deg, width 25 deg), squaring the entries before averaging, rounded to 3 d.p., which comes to 0.520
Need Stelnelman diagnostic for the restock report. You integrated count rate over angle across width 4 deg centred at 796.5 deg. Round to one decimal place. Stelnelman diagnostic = 18.2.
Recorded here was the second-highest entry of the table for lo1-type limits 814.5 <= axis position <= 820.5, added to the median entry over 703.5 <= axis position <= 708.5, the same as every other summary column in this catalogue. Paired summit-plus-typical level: 9.3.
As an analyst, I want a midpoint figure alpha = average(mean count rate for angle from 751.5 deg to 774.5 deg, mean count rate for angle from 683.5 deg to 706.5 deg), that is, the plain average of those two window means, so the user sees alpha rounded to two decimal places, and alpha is 4.60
